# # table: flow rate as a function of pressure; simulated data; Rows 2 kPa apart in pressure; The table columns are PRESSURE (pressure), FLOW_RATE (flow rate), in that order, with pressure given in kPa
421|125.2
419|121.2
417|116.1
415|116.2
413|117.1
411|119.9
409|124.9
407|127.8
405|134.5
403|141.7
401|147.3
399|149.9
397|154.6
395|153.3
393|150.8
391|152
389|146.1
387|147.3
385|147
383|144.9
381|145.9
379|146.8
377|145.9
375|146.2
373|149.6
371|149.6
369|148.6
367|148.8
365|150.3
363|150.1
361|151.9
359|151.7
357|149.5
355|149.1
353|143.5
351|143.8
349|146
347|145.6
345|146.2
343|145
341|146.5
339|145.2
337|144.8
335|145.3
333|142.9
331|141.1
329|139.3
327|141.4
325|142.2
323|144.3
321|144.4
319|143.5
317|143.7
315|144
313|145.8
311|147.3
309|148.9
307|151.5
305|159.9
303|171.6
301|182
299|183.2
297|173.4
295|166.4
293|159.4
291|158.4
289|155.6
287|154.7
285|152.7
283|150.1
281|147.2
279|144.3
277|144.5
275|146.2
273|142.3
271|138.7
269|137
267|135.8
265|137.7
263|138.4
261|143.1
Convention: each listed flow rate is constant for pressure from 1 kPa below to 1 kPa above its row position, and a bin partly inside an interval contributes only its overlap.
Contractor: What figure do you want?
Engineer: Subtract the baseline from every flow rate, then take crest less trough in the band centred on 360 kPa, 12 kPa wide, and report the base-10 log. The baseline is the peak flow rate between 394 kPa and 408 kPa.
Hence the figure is 0.4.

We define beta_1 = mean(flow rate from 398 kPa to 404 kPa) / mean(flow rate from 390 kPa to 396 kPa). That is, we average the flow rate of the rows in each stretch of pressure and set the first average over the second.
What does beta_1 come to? 0.96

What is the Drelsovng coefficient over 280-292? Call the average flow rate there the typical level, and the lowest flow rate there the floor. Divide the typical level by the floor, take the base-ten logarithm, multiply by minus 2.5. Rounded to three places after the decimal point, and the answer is -0.043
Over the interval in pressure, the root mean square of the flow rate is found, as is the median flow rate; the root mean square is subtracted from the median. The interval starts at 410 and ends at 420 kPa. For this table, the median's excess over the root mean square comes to -1.02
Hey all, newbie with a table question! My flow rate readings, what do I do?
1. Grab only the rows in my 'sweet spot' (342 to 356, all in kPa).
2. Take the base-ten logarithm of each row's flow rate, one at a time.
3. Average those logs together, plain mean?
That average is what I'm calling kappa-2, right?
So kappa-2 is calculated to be 2.16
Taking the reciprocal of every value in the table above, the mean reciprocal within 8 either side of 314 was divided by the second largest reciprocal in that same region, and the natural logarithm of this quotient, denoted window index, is -0.016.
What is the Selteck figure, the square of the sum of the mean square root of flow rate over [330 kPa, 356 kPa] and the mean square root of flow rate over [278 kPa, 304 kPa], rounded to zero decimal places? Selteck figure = 612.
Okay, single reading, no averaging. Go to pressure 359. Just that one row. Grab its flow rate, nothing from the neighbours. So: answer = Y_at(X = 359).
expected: 151.7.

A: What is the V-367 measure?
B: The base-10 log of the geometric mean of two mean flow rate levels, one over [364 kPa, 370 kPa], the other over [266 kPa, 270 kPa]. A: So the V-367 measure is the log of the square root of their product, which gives 2.15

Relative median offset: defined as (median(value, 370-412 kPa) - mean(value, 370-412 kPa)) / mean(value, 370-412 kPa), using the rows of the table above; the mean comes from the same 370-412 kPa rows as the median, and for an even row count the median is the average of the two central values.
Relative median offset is 0.019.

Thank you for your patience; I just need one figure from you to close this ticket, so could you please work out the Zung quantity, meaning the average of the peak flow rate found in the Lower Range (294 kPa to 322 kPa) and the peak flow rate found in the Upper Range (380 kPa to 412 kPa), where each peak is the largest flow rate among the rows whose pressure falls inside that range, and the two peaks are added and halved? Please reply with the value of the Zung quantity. 168.9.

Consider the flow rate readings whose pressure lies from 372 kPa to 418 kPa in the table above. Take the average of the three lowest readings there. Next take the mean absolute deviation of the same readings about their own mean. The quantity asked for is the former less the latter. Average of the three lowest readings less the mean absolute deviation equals 106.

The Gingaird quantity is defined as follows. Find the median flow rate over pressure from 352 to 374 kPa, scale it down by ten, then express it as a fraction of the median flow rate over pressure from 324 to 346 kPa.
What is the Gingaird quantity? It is 0.103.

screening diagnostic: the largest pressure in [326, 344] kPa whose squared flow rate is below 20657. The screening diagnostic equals 333 kPa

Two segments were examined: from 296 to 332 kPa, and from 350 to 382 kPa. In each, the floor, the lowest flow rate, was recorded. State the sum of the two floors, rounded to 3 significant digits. 283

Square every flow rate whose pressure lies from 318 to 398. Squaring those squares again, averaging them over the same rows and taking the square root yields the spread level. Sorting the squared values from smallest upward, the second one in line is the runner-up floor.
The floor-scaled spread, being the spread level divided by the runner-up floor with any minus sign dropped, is 1.08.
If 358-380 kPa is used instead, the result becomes 1.04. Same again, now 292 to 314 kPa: 1.24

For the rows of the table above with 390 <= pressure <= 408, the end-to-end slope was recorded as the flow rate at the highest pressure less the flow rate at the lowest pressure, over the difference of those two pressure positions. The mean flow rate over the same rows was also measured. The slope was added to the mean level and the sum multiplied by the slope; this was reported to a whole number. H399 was -218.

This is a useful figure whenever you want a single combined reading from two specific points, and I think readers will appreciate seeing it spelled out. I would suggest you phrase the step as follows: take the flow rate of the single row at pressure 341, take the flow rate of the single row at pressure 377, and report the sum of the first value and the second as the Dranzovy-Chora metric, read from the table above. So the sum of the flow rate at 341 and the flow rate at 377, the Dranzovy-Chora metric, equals 292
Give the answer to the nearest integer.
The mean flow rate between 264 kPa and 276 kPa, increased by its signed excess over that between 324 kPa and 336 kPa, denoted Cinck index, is 137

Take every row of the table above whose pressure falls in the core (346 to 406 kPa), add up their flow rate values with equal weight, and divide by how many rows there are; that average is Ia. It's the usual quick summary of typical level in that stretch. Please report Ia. 148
